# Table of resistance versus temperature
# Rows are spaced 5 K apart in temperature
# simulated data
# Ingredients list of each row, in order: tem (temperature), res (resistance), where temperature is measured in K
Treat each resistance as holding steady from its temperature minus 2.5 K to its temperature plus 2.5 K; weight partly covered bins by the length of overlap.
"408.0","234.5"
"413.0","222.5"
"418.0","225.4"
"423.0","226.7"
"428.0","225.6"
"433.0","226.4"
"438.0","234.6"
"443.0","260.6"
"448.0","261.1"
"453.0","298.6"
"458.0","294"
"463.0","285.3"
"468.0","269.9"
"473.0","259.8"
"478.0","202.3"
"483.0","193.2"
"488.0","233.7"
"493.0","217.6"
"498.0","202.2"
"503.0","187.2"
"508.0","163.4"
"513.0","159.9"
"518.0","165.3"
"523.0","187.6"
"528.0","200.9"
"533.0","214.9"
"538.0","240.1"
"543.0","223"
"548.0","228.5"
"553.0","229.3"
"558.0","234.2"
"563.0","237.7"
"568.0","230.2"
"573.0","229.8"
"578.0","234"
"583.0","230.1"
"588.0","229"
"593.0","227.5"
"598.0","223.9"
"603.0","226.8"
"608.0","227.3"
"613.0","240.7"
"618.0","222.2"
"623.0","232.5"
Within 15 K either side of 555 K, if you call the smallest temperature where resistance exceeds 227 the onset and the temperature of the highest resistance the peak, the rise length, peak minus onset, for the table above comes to 15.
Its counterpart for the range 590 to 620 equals 20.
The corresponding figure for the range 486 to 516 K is 0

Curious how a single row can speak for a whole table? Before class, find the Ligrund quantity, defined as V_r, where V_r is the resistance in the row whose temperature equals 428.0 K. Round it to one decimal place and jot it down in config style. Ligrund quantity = 225.6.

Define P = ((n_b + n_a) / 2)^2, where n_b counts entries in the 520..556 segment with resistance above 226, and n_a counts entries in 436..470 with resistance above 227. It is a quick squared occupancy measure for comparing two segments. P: 25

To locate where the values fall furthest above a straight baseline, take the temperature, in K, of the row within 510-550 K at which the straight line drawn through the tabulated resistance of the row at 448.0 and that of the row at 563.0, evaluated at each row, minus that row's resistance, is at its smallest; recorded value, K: 538.0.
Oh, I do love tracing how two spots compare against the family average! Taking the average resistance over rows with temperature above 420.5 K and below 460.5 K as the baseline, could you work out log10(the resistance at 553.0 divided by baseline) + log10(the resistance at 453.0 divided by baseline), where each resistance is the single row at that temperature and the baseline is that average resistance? 0.03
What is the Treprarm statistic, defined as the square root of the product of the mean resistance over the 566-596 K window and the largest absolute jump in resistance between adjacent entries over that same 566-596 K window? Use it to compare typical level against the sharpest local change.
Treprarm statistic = 31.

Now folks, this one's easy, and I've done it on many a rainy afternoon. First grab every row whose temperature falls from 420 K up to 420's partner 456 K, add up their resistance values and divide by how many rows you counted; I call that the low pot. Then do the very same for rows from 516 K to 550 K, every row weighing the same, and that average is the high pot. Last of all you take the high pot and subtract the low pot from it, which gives -39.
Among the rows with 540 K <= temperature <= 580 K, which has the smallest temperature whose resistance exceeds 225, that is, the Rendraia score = 548.0 K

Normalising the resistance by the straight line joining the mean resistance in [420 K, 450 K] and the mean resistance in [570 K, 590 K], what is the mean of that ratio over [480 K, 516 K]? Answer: 0.82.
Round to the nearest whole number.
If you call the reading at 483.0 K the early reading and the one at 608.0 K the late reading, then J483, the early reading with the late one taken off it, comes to -34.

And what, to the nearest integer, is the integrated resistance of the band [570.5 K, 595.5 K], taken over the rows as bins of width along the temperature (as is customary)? 5752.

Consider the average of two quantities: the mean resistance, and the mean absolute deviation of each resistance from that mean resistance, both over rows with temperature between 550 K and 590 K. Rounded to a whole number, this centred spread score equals 117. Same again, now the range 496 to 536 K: 101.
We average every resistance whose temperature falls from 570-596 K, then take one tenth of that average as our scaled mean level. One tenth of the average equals 23.0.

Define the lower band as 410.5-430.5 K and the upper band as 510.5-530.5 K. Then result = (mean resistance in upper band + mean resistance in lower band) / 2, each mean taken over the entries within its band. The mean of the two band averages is 202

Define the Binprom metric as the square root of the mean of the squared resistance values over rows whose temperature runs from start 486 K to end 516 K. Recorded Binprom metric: 196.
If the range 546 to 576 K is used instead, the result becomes 232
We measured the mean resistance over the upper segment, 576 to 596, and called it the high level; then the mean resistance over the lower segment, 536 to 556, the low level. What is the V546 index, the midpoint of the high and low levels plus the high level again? 460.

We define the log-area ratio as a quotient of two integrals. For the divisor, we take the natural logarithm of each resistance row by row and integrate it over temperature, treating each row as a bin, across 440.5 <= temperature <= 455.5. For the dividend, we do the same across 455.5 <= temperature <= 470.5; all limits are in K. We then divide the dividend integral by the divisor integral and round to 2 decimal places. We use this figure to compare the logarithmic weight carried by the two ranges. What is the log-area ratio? 1.01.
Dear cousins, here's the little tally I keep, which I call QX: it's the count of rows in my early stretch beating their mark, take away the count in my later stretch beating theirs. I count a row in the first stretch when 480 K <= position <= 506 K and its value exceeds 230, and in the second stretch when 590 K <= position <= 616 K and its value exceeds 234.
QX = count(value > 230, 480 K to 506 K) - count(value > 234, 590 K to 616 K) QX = 0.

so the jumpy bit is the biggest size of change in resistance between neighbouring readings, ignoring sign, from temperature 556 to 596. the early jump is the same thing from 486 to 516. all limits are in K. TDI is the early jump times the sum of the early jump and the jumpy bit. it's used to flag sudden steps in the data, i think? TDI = 745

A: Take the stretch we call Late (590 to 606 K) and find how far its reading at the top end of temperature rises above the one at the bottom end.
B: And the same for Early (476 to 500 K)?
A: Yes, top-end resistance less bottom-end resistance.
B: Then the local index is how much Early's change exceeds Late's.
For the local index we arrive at 1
